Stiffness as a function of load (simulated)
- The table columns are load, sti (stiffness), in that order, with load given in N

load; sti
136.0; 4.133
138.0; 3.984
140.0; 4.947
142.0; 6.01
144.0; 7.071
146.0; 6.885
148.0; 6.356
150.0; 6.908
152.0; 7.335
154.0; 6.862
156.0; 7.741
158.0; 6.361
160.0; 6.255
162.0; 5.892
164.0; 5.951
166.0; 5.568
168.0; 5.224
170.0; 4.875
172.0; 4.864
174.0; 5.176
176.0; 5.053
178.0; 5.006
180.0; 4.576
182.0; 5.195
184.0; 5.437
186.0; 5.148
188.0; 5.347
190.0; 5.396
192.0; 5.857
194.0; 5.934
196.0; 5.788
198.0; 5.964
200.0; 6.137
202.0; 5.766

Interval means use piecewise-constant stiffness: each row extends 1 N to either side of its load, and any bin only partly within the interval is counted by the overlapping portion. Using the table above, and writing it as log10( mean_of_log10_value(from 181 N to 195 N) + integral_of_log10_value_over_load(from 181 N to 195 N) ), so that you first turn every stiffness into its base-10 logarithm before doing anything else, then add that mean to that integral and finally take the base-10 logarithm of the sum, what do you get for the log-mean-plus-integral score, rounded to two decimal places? 1.04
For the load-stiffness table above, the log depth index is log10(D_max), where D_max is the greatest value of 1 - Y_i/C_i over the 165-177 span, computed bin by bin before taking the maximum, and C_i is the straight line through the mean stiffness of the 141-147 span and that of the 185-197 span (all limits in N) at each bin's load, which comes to -0.71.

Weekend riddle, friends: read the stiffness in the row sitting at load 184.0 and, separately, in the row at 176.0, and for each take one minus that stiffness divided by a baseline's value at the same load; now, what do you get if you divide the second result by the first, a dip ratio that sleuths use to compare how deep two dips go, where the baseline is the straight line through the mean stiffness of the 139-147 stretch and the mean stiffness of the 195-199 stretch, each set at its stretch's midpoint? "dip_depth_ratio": 2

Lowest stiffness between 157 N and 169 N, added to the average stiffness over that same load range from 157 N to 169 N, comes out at 11.1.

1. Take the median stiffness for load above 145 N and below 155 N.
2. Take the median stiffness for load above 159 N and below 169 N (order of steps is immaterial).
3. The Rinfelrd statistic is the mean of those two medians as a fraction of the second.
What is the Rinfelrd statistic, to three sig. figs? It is 1.08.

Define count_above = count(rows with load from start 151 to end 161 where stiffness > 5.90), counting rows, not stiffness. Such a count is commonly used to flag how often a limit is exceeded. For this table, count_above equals 5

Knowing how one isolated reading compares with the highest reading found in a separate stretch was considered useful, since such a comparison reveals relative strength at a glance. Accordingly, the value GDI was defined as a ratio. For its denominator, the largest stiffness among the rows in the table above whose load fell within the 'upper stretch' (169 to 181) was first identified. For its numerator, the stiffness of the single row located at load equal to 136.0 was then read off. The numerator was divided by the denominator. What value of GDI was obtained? 0.80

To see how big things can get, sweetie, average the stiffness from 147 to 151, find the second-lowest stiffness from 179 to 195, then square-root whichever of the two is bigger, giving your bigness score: 2.58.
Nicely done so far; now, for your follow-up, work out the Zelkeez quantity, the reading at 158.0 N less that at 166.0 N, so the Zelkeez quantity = 0.8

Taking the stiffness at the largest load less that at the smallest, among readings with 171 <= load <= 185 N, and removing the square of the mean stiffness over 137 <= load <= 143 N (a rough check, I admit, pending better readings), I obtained -24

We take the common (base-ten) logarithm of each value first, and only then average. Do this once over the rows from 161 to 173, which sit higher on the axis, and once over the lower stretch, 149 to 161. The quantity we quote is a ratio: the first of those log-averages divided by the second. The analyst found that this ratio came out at 0.87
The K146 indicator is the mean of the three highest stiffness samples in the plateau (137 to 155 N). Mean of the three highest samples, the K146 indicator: 7.1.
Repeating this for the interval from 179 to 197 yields 5.9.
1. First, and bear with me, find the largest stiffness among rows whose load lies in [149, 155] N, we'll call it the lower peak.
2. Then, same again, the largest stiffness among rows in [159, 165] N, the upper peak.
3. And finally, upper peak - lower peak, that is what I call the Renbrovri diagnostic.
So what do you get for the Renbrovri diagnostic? -1.1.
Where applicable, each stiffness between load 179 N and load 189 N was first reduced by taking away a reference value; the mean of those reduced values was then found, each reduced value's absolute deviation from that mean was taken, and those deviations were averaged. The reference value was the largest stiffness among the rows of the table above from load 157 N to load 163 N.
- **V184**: 0.23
